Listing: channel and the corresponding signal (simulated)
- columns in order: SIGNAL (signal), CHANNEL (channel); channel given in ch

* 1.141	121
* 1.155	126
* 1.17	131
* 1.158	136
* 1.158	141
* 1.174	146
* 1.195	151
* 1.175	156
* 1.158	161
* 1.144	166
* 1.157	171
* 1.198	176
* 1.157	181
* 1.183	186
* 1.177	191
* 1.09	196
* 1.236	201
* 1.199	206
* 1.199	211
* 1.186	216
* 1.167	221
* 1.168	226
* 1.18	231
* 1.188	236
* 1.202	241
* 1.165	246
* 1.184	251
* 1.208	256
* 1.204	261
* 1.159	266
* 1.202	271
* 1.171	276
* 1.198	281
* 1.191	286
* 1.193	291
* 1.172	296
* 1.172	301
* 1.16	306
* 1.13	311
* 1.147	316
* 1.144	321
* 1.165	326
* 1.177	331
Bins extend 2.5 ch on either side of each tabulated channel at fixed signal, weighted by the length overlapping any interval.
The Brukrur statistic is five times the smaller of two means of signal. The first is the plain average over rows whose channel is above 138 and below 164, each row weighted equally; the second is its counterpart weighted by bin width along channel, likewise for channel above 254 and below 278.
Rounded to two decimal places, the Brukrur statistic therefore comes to 5.86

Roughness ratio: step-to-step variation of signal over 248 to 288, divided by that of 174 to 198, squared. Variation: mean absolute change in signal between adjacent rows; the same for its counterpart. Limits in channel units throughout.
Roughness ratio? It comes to 0.4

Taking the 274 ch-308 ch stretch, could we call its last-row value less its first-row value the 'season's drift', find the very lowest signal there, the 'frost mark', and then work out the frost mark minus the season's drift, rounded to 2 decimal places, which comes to 1.17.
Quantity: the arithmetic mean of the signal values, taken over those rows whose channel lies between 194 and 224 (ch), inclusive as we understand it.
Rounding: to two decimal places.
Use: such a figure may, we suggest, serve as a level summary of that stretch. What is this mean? 1.18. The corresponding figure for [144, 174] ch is 1.17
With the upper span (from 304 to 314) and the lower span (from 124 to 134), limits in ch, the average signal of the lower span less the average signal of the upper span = 0.018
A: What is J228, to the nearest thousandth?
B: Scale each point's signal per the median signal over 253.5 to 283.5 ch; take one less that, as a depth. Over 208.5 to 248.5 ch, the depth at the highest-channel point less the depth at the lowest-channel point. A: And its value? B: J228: 0.028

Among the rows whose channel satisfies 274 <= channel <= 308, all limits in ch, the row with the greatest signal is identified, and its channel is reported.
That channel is 281 ch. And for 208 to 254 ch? 241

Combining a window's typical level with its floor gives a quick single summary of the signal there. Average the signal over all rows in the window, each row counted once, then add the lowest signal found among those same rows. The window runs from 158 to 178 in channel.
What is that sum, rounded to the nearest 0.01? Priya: 2.31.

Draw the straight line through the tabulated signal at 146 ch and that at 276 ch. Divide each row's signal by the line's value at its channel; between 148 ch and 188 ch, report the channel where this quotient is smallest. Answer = 166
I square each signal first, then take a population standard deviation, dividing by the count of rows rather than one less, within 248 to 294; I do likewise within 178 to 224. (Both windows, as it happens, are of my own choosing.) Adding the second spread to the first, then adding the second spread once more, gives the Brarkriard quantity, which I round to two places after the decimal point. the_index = 0.21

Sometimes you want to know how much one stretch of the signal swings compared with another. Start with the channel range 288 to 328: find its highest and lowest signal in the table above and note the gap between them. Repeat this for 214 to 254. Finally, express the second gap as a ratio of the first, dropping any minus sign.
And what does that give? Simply 0.6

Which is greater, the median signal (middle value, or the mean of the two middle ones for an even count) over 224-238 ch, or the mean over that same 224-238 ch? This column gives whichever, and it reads 1.18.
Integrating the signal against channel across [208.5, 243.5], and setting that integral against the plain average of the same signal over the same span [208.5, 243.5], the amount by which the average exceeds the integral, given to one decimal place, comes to -40.3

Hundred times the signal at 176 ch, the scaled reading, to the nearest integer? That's 120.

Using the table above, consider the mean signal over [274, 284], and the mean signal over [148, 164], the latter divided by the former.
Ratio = 0.99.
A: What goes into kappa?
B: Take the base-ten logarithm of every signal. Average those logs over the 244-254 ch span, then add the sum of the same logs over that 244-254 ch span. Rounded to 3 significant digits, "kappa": 0.210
